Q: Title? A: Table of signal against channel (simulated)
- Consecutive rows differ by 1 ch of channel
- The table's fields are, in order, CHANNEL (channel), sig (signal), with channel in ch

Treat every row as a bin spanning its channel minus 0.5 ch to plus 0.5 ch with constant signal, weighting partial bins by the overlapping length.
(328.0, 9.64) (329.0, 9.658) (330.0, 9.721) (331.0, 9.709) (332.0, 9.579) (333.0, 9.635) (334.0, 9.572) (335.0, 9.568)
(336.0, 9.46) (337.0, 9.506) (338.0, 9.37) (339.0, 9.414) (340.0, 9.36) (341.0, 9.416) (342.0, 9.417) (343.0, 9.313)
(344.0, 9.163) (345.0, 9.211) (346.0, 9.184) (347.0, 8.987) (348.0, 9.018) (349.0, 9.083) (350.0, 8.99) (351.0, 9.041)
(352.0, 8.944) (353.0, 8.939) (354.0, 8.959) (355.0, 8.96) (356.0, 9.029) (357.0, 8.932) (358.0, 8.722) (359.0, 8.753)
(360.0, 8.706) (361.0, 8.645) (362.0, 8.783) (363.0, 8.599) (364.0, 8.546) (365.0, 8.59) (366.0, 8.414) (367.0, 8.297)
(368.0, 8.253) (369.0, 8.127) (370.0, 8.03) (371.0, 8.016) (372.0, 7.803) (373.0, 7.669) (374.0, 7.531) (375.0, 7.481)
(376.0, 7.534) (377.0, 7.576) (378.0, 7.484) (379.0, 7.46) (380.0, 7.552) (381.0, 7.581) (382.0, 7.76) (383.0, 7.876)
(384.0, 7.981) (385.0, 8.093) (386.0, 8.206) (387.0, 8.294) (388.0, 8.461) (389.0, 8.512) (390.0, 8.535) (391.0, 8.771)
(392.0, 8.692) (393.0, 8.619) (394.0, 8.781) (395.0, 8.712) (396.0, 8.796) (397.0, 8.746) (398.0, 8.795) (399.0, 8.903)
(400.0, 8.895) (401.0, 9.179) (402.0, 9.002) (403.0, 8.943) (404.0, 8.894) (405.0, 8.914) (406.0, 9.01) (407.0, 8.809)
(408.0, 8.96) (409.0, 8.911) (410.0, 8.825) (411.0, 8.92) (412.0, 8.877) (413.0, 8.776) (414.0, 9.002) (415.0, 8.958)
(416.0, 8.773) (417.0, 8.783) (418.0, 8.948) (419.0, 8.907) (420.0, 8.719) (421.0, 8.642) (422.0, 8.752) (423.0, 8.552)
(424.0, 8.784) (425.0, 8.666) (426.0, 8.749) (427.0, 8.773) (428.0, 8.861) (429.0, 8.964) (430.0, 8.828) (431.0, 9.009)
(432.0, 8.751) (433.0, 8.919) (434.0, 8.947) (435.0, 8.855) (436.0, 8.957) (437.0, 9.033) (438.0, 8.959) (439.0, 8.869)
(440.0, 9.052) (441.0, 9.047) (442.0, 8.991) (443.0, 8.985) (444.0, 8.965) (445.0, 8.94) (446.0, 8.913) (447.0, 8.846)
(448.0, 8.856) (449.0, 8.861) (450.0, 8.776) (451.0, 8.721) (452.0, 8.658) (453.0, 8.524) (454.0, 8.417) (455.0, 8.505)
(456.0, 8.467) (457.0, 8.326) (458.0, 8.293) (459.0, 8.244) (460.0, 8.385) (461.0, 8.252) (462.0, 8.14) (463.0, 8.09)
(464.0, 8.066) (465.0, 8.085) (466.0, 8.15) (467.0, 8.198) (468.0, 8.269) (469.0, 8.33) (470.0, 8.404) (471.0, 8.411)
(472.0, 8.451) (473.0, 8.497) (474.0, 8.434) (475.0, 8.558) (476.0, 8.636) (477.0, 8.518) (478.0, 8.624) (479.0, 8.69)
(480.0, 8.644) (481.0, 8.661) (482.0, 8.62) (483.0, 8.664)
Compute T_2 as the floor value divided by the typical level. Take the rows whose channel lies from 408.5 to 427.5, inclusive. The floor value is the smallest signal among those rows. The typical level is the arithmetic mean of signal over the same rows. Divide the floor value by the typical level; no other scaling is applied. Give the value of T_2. 0.971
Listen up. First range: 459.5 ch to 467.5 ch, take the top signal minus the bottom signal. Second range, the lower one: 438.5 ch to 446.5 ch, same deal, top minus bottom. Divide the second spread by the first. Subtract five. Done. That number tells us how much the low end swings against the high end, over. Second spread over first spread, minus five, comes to -4.4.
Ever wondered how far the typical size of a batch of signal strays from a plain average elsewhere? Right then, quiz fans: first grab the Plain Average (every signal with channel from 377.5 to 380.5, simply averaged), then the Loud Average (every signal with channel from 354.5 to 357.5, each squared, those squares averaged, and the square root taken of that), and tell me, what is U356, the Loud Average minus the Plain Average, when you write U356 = 1.5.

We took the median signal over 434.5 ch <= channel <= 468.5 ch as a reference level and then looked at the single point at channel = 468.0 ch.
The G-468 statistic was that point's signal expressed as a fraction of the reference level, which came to 0.95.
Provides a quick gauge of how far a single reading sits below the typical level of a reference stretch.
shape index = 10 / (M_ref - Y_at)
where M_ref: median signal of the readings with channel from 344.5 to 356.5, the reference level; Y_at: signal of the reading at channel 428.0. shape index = 70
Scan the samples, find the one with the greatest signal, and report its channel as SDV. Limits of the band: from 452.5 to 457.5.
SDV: 453.0 ch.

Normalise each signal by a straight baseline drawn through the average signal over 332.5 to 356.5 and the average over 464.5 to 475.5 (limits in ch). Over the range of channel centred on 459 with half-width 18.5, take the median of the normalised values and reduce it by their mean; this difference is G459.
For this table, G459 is -0.003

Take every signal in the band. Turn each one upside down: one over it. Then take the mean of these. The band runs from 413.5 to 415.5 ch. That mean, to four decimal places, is 0.1114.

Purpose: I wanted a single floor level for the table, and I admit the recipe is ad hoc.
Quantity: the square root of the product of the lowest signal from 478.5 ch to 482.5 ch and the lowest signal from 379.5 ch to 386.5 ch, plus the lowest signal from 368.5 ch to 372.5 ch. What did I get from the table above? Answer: 15.9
